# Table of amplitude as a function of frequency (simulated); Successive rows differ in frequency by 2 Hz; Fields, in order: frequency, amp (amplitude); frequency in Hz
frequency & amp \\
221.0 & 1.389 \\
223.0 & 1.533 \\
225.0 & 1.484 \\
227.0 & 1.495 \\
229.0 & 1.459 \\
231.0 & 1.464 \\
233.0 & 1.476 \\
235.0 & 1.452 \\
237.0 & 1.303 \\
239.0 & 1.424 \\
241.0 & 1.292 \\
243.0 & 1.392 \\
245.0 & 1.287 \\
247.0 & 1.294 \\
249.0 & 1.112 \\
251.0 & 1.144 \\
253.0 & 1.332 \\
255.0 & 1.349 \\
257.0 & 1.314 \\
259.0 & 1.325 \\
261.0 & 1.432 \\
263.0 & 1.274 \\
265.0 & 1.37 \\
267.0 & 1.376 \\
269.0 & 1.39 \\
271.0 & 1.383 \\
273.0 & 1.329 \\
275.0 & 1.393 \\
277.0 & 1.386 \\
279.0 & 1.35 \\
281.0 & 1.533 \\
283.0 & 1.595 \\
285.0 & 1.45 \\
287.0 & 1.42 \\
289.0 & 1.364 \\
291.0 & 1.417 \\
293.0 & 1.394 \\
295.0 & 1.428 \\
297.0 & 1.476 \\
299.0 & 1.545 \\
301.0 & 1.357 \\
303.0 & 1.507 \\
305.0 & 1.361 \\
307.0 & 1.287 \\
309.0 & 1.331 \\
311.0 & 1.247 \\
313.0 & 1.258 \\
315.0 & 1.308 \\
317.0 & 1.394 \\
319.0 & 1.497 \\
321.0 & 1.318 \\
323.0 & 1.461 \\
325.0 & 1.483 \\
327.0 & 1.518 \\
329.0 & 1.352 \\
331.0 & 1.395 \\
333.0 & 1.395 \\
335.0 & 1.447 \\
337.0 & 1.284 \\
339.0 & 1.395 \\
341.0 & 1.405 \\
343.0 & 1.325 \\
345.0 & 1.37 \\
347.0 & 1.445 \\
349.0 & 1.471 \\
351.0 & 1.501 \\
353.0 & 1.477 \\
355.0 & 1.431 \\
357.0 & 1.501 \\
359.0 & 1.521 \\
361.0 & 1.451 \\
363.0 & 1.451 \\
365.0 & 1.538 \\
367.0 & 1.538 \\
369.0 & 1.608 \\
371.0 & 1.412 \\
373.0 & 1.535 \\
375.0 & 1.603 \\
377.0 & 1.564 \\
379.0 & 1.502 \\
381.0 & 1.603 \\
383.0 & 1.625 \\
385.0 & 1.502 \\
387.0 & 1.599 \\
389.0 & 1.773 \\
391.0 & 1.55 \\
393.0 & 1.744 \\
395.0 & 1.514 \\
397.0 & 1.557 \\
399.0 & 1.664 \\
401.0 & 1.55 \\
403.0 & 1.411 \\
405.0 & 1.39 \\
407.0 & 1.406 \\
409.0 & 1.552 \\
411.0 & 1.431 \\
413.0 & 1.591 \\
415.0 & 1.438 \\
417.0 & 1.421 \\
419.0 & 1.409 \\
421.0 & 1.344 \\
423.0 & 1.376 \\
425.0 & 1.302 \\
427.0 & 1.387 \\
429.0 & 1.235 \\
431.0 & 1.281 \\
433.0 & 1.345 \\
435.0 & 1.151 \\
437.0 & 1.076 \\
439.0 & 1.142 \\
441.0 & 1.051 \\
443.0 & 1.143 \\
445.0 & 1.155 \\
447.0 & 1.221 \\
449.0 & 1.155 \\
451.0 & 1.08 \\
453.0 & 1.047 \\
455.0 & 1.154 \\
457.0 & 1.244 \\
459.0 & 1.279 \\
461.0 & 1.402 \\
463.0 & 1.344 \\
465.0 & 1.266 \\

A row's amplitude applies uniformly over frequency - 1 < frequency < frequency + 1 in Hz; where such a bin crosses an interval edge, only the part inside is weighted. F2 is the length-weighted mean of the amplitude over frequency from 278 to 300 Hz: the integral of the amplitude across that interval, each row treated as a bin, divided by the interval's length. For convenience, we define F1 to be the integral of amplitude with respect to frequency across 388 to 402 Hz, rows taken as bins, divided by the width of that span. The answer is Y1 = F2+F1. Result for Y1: 3.07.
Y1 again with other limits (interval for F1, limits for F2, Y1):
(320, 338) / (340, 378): 2.89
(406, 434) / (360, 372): 2.89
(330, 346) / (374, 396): 2.98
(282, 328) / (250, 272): 2.74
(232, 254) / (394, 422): 2.80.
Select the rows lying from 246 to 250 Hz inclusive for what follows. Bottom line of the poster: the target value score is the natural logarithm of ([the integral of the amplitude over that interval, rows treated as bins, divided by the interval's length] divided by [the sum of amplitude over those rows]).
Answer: -0.7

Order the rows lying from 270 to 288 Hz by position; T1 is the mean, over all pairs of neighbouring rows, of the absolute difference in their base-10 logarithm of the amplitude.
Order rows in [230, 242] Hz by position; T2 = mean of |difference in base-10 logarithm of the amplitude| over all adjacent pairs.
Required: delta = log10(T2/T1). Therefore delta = 0.10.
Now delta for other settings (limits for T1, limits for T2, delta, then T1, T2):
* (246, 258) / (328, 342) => -0.21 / 0.032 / 0.020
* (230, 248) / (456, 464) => -0.04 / 0.026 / 0.023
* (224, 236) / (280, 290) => 0.61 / 0.005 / 0.021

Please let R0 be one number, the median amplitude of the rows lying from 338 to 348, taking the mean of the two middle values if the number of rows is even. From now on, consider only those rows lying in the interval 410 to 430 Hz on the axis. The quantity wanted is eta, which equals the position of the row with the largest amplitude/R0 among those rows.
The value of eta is 413.0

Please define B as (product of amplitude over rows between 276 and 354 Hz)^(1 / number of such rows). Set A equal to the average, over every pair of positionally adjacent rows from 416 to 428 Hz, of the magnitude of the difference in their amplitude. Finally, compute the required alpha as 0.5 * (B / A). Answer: 13.1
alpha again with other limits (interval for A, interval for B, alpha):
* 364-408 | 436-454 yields 5.4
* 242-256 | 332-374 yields 8.2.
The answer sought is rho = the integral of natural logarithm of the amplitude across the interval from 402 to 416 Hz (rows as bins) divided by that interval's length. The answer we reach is 0.38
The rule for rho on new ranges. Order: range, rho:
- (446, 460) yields 0.15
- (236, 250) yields 0.26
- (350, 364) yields 0.39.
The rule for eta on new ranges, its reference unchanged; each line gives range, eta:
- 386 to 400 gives 389.0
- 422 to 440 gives 427.0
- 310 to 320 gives 319.0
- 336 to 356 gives 351.0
